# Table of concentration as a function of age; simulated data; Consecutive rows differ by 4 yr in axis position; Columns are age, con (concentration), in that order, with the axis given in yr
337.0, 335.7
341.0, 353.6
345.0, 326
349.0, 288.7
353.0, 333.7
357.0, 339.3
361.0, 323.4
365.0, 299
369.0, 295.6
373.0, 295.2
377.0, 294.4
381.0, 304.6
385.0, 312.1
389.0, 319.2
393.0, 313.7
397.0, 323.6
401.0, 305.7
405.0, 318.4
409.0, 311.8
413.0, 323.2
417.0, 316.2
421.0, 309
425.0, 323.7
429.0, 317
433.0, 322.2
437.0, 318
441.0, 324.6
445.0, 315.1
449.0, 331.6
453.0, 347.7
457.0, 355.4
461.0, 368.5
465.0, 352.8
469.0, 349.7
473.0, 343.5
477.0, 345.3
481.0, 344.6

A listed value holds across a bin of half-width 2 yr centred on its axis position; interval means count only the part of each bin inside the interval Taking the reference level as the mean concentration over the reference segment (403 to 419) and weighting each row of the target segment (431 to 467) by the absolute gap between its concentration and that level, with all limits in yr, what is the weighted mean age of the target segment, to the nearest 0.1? 456.9 yr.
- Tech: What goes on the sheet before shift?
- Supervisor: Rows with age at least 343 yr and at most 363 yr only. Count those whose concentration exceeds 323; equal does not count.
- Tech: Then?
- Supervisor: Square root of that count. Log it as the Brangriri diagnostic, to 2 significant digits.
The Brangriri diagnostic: 2.0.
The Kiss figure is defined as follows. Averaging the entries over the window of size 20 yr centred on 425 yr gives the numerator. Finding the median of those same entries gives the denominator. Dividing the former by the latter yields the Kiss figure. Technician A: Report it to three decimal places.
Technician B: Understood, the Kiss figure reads 1.002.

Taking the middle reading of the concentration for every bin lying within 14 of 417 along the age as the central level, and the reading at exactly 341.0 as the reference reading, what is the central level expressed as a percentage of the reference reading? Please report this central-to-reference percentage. 90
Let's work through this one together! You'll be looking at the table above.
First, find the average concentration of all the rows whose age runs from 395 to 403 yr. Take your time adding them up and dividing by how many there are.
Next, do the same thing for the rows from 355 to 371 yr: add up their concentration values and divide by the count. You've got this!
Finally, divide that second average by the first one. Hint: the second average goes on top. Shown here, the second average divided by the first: 0.999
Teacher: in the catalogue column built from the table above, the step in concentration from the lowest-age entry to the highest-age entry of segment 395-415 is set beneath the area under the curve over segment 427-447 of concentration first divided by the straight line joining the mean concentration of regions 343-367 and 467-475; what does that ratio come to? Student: -47.2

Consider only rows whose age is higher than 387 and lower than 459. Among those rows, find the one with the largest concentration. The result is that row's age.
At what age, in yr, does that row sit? 457.0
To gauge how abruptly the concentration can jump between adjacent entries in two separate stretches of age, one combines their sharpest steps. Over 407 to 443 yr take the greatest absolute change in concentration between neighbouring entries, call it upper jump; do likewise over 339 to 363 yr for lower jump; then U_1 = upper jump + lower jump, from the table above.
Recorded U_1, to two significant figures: 60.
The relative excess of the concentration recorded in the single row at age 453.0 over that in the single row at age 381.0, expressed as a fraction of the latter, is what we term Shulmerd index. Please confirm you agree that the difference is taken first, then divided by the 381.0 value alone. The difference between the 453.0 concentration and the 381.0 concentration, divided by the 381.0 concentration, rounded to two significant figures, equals 0.14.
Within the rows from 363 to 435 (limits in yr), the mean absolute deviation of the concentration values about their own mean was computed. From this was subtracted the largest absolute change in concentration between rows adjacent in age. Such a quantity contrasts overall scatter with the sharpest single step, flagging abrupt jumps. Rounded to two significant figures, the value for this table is -9.4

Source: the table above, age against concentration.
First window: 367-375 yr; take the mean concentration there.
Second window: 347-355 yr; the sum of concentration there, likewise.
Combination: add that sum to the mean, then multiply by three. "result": 2753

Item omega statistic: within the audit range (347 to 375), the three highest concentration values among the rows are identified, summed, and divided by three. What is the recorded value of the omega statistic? 332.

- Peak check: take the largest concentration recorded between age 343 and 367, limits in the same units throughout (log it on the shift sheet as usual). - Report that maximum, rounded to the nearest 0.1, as 339.3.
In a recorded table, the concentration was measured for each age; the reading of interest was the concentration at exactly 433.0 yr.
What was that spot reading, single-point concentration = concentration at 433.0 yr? 322.2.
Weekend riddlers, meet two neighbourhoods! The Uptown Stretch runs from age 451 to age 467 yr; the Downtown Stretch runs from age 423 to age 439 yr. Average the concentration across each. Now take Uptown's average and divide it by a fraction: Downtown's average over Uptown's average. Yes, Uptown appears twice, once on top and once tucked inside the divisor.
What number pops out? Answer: 396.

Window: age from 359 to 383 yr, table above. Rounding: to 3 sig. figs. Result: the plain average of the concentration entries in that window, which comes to 302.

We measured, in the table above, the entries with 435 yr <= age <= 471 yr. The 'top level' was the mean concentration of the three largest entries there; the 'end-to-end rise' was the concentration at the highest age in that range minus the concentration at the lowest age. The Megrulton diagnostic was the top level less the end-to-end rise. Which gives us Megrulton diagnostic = 327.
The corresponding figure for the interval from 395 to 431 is 330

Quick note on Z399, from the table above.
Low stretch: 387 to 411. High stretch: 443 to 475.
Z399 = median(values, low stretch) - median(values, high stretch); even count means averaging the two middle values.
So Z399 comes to -33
